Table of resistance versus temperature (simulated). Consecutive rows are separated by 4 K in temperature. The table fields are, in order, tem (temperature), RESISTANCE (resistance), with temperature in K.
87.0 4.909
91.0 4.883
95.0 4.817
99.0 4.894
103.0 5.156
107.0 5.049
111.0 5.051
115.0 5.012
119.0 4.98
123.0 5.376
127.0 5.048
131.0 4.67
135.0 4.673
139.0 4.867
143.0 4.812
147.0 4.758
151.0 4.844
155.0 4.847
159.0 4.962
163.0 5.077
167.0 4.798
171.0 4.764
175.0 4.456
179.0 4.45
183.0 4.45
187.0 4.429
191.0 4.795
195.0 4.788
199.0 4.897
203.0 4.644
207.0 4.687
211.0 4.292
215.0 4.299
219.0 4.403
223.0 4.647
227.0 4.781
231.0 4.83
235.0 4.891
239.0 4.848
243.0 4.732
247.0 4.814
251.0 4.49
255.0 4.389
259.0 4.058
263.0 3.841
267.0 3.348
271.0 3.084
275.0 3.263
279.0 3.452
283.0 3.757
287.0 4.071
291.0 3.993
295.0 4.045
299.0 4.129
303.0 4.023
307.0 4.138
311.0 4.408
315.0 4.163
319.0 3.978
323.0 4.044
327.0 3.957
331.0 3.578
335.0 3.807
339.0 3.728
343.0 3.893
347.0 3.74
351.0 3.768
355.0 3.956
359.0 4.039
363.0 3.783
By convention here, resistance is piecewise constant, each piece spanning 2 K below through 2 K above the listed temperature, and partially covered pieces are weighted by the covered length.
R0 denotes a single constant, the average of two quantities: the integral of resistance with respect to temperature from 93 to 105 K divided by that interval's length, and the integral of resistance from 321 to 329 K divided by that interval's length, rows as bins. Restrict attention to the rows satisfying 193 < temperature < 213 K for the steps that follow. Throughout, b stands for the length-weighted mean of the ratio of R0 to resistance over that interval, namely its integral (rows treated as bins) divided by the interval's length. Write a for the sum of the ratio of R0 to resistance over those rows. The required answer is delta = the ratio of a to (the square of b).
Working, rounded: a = 4.81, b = 0.96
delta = 5.2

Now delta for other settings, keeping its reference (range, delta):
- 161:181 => 5.2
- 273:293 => 4.1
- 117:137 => 5.5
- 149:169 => 5.5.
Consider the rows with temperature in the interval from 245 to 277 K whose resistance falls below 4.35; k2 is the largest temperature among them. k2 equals 275.0 K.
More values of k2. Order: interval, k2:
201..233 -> 215.0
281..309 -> 307.0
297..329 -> 327.0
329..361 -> 359.0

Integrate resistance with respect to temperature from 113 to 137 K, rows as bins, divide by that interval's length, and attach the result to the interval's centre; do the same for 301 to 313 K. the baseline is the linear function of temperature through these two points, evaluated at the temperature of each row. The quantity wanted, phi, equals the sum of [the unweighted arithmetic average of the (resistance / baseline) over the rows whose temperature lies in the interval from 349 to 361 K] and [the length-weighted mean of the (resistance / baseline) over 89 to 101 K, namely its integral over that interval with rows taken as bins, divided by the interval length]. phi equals 1.94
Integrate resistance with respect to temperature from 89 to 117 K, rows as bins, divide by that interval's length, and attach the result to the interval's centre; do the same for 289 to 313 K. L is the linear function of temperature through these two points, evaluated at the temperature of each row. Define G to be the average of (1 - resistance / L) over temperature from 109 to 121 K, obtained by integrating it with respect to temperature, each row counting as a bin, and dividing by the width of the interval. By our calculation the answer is -0.02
